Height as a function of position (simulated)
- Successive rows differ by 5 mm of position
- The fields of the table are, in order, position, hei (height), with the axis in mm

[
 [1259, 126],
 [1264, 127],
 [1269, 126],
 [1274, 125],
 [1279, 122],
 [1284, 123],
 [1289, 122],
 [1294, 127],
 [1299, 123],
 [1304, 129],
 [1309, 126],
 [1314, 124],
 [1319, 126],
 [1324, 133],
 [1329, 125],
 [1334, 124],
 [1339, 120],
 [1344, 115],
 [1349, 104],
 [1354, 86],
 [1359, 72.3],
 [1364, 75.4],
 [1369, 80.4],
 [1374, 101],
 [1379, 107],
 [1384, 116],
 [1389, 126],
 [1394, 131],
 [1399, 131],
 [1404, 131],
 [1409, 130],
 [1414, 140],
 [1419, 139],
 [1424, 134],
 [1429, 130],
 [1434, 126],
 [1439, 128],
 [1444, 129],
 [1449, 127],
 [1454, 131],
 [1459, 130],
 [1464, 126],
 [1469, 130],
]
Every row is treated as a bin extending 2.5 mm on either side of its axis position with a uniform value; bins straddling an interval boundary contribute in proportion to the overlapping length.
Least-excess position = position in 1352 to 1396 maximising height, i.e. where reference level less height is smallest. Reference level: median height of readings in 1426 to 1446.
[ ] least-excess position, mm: 1394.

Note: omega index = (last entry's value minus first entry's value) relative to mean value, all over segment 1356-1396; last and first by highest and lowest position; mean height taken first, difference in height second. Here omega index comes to 0.58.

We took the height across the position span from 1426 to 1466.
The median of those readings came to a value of 128.5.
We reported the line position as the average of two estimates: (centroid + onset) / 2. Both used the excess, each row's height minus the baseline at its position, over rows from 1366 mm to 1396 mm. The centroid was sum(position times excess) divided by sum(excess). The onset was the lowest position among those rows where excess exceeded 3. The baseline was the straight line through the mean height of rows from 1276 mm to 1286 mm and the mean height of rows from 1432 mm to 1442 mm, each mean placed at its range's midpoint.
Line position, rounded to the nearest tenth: 1383.2 mm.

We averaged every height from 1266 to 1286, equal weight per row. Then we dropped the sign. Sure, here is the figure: 124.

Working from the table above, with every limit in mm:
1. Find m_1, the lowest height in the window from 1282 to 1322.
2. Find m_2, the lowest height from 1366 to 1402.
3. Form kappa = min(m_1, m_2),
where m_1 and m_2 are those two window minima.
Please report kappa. 80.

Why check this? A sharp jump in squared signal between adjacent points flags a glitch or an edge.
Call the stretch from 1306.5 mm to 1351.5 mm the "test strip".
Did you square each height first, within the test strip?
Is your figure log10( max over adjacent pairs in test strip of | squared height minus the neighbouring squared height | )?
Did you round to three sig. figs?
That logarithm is 3.38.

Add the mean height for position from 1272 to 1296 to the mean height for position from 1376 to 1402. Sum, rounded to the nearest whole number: 246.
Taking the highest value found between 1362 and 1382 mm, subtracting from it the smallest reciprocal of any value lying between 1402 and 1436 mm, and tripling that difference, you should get 321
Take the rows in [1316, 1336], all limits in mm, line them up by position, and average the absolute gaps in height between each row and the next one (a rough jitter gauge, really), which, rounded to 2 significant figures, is 5.3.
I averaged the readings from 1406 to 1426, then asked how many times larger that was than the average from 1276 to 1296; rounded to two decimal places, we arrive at 1.10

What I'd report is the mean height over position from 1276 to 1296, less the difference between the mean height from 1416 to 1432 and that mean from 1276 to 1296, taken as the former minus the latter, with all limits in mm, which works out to 113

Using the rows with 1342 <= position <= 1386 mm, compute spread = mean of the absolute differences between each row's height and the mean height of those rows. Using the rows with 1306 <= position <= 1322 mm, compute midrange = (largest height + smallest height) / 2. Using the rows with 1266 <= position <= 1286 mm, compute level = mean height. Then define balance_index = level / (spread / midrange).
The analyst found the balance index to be 1044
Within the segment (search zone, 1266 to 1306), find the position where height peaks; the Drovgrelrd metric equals 1304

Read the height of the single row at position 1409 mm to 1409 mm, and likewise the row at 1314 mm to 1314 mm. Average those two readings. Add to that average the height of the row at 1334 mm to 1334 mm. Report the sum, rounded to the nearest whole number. 251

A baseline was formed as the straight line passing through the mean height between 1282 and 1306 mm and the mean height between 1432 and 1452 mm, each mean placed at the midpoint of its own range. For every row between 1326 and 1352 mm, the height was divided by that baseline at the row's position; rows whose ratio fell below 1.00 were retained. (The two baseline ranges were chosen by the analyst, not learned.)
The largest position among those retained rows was 1349 mm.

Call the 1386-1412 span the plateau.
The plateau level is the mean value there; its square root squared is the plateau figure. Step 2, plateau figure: 130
